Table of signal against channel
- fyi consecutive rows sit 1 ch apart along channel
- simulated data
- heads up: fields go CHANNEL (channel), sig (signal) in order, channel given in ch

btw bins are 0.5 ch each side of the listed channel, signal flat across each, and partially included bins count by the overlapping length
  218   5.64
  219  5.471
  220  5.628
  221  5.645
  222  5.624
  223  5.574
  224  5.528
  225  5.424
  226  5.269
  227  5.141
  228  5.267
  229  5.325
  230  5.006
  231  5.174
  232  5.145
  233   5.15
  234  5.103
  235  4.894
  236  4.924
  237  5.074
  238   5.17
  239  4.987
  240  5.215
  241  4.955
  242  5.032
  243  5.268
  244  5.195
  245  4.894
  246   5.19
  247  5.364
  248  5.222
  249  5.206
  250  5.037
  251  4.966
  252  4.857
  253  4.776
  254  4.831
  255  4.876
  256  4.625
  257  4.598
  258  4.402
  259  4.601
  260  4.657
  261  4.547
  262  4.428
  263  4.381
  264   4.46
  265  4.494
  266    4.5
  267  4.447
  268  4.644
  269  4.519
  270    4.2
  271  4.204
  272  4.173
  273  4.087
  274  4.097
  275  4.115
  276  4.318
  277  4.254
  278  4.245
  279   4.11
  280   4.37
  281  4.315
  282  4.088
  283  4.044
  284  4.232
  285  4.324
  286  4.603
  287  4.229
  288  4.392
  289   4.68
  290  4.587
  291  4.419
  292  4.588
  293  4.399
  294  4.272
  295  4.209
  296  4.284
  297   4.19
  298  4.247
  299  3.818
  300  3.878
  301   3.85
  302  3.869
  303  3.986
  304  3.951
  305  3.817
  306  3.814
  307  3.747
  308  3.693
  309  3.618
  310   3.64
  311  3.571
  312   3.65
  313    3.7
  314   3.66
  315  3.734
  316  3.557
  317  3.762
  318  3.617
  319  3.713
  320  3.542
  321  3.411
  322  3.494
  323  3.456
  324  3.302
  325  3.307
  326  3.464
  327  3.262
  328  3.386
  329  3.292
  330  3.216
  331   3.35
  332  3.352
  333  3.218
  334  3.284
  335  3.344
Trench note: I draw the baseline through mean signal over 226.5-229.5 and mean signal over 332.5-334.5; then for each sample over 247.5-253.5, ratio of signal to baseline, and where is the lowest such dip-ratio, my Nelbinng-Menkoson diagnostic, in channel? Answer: 253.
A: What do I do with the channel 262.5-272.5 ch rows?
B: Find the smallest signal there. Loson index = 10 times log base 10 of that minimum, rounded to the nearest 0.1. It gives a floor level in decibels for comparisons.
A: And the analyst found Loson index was 6.2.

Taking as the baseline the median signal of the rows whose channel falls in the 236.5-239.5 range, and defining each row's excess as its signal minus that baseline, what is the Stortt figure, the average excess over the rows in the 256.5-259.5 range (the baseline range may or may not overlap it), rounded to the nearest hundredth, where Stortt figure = -0.54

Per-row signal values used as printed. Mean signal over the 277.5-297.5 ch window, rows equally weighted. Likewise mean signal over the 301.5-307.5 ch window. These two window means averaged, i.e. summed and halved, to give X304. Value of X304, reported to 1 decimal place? 4.1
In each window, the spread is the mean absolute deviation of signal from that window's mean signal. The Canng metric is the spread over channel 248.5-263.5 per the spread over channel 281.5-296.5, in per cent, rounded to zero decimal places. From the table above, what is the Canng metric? 129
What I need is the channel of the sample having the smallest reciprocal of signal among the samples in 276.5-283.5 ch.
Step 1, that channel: 280 ch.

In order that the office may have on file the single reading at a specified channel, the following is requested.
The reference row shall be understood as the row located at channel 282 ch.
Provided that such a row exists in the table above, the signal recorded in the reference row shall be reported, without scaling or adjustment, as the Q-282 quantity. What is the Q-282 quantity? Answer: 4.088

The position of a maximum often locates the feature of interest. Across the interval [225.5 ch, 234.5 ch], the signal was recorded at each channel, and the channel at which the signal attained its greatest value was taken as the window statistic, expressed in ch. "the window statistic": 229 ch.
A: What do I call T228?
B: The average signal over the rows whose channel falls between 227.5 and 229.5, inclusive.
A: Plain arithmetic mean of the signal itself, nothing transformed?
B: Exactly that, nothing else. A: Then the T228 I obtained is 5.3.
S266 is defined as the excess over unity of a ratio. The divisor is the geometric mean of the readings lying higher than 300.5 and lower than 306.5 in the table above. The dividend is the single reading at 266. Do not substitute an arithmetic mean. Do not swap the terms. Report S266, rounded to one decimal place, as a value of 0.2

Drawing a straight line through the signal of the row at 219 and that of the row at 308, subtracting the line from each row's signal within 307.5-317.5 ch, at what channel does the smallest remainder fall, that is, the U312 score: 311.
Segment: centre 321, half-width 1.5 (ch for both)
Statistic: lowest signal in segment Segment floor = 3.411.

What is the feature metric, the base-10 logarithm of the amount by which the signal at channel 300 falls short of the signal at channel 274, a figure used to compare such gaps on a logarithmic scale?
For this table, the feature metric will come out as -0.66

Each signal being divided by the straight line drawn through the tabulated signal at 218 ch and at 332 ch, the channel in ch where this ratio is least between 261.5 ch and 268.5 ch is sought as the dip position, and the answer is 263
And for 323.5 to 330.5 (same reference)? 324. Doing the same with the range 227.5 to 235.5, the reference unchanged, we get 235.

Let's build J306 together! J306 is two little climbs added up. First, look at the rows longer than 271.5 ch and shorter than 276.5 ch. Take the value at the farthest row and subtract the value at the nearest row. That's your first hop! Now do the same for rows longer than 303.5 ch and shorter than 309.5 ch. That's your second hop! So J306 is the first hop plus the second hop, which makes -0.19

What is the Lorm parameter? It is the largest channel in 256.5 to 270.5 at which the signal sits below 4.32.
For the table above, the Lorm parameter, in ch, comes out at 270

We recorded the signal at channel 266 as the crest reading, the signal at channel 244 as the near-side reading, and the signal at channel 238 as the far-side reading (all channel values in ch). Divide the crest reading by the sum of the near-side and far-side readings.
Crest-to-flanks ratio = 0.434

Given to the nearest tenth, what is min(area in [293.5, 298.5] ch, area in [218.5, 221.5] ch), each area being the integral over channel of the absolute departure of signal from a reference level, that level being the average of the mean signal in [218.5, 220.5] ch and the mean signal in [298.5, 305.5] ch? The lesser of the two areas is 2.4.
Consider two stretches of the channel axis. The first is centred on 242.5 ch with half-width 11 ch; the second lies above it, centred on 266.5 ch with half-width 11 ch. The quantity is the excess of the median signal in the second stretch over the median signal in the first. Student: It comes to -0.7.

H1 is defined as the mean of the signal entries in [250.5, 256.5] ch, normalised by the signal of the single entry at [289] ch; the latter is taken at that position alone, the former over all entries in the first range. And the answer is 1.03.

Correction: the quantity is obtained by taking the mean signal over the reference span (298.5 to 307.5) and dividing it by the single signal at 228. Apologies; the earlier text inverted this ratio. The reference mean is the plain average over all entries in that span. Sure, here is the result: 0.73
